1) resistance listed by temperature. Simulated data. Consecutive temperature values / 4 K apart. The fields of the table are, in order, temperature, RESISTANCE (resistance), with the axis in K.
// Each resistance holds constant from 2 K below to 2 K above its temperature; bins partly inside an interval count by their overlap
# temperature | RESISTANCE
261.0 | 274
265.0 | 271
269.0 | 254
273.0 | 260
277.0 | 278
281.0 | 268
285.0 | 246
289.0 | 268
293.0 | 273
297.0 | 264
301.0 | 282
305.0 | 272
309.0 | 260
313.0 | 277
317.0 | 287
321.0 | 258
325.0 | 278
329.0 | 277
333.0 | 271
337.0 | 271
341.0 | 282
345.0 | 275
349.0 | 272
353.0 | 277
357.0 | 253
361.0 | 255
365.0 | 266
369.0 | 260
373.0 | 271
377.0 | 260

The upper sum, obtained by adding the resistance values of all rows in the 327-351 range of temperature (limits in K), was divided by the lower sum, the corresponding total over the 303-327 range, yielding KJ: 1.01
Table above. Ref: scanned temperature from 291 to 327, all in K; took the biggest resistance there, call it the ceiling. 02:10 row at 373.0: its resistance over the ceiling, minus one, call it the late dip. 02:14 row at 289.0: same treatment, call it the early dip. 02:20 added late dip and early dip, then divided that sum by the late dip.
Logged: 2.2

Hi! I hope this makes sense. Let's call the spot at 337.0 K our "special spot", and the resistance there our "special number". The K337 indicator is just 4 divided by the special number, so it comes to 0.0148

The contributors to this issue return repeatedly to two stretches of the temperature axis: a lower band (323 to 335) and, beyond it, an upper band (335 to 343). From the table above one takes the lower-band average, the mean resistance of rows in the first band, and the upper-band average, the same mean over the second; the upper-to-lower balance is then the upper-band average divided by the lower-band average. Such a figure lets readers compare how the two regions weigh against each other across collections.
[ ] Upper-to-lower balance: 1.00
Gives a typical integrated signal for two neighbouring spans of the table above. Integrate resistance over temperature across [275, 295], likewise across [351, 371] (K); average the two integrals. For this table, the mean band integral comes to 5288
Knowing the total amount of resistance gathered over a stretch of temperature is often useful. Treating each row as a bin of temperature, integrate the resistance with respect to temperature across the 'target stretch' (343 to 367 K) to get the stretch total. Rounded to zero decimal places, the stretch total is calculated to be 6392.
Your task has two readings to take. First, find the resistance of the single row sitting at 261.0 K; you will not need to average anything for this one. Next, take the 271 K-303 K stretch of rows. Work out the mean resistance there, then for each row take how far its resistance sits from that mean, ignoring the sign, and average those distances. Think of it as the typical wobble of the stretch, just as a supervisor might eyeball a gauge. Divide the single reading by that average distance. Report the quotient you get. 34.1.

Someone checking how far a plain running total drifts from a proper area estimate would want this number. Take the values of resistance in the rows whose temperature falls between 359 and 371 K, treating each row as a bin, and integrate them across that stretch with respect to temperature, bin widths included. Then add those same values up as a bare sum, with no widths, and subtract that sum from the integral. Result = 2343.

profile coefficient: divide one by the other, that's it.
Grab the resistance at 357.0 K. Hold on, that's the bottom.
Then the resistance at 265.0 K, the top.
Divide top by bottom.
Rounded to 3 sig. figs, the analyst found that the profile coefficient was 1.07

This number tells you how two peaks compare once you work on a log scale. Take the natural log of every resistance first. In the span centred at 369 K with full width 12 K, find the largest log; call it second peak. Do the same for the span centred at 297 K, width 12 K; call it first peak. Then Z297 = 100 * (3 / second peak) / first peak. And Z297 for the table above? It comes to 9.49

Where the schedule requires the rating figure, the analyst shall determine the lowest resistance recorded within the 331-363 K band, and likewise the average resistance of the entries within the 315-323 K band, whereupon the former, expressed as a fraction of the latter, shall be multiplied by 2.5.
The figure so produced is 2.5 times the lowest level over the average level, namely 2.32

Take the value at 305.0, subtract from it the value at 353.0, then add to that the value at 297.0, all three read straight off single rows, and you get 259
